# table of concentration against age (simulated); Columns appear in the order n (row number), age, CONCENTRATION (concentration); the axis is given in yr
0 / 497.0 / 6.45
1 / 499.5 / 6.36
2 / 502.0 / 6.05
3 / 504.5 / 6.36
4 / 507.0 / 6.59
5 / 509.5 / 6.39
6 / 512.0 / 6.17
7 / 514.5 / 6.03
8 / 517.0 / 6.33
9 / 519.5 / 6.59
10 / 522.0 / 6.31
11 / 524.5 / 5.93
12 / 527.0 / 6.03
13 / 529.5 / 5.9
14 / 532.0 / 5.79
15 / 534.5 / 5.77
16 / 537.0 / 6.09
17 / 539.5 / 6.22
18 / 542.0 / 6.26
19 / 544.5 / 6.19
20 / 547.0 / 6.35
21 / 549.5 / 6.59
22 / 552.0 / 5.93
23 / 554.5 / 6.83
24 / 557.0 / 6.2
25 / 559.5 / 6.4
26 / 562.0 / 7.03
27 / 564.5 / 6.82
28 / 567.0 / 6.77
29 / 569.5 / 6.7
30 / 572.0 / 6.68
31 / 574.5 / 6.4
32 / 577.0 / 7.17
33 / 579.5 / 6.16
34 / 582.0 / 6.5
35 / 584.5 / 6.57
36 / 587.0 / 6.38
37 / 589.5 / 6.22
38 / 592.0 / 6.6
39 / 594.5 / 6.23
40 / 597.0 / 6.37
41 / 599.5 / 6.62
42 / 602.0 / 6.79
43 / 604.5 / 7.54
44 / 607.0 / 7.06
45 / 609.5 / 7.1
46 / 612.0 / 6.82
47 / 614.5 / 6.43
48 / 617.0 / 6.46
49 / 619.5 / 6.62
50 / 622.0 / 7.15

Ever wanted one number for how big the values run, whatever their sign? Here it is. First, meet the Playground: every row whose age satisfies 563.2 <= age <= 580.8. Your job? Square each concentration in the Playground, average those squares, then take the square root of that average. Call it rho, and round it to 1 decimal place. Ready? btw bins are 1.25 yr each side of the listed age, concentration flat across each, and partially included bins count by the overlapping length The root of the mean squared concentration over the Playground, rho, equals 6.7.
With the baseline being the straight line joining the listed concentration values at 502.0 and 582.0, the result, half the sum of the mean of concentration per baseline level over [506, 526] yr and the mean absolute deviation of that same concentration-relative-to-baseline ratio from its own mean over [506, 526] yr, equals 0.53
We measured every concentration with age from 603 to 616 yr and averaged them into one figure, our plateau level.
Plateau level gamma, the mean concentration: 7.0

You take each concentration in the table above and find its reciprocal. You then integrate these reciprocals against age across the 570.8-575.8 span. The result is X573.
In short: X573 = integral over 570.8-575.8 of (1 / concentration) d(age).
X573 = 0.76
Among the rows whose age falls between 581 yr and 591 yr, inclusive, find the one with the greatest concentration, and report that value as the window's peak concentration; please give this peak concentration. 6.57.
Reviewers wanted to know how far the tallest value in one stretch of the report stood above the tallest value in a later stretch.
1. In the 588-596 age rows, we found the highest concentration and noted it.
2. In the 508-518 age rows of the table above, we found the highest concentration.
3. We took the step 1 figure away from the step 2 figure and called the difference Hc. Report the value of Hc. -0.21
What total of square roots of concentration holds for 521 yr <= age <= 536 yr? 14.6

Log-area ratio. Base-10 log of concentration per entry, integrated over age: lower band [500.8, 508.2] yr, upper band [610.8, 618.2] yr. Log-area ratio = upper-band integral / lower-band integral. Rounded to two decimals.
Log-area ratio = 1.02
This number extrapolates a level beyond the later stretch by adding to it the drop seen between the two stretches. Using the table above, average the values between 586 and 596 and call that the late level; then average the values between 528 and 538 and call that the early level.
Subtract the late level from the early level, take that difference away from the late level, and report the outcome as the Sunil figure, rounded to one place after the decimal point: 6.8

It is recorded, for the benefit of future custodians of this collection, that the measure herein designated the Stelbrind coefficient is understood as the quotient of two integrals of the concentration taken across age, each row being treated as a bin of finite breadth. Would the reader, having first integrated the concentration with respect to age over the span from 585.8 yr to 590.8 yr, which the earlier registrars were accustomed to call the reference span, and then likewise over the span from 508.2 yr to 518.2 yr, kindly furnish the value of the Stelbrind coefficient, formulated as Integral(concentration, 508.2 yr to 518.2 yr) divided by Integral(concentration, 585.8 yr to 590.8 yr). 2.0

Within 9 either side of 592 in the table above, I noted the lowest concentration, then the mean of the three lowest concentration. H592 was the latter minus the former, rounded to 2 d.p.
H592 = 0.05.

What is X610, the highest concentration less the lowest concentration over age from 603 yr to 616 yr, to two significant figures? 1.1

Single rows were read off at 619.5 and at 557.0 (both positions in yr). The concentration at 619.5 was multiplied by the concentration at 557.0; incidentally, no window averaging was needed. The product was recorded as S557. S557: 41.0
